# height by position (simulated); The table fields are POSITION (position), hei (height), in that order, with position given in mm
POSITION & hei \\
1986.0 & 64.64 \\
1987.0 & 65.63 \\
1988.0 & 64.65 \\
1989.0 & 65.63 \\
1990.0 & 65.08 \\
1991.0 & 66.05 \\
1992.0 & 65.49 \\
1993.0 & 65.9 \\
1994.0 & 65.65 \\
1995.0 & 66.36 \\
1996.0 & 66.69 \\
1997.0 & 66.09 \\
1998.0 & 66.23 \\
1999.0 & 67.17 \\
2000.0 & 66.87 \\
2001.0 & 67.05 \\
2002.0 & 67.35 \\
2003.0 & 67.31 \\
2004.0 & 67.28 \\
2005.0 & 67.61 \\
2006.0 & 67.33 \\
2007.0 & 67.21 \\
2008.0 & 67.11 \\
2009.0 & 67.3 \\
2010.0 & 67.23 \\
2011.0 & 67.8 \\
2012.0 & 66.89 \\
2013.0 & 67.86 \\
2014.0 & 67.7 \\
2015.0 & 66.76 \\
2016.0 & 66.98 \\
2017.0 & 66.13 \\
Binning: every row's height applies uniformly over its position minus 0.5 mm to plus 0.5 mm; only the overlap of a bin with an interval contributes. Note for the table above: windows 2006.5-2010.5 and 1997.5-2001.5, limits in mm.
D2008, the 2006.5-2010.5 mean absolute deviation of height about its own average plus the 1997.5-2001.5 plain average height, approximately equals 66.9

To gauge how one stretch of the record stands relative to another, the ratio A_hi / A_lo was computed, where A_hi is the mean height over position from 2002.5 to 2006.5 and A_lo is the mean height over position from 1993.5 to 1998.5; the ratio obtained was 1.02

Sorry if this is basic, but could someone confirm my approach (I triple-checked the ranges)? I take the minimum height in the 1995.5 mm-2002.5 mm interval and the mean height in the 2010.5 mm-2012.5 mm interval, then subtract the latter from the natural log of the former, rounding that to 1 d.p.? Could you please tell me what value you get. -63.2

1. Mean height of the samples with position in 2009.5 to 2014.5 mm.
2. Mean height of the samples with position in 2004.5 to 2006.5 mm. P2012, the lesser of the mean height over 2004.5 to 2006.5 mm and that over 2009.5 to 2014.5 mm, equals 67.5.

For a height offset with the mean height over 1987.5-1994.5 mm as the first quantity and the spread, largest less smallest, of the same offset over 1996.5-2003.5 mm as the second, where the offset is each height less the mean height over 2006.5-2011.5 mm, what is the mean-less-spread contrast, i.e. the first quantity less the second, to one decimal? -3.1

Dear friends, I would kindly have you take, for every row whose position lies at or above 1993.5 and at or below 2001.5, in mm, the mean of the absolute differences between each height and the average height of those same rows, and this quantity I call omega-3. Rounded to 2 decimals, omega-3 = 0.43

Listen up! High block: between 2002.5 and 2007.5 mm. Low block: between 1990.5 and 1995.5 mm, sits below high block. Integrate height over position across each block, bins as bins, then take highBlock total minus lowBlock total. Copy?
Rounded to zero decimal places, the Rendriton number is 7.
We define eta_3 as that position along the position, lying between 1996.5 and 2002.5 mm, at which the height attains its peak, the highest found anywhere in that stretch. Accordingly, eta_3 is 2002.0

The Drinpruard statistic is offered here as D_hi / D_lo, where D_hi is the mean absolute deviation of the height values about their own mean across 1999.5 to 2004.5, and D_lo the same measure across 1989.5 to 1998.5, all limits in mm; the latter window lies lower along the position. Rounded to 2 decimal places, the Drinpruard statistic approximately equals 0.46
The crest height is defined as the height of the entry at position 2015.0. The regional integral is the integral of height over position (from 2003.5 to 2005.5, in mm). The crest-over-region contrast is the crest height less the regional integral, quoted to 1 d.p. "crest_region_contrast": -68.1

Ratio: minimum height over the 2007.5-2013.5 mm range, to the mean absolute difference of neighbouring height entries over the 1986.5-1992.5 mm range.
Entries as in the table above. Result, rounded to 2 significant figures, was 83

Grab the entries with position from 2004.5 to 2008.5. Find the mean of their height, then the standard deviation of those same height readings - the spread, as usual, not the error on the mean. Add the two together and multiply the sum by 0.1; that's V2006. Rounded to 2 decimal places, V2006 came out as 6.75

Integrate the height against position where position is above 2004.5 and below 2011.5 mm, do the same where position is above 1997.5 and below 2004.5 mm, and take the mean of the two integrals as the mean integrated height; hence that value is 470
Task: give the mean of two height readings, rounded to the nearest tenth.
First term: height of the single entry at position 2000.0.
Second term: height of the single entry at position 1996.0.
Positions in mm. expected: 66.8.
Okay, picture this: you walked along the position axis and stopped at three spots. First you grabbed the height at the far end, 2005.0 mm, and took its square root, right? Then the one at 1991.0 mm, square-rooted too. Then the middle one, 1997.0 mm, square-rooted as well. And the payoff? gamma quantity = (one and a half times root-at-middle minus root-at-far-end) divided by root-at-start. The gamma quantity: 0.489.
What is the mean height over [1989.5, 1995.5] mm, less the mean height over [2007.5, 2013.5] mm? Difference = -1.6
